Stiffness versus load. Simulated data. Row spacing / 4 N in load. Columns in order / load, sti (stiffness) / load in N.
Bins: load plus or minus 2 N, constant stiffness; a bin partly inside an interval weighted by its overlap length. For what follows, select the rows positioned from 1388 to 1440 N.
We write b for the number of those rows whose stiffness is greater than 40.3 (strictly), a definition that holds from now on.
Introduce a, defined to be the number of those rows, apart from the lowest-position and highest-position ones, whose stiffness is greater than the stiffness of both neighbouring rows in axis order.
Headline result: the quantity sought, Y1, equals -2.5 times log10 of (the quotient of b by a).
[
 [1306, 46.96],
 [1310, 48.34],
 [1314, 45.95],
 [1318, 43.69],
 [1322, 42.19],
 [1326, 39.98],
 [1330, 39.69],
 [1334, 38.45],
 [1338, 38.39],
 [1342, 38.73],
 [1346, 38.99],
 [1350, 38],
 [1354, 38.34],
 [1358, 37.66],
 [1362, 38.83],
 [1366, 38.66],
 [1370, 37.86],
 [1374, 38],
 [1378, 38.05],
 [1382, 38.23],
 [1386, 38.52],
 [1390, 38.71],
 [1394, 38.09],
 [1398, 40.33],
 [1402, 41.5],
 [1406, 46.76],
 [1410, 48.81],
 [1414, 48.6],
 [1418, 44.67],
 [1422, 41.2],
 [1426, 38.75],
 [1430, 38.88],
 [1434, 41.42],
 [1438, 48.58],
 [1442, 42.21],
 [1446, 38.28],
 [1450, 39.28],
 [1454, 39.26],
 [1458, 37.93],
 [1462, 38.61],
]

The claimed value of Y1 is -2.4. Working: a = 1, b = 9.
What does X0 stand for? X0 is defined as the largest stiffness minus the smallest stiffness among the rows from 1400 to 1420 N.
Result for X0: 7.3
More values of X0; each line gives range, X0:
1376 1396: 0.7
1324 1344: 1.6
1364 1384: 0.8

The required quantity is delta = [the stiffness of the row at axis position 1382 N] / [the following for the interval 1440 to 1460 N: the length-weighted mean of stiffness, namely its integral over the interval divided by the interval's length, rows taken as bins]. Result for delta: 0.97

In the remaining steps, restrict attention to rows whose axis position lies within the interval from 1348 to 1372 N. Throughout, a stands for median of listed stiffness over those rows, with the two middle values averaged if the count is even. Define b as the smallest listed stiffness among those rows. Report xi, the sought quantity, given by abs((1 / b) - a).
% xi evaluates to 38.1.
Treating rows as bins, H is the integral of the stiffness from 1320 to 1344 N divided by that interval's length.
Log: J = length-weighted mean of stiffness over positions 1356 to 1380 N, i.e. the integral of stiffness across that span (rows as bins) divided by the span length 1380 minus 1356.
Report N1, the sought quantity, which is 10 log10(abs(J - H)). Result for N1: 1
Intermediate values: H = 39.6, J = 38.2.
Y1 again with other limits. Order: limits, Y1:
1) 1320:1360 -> 0.8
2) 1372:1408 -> -1.2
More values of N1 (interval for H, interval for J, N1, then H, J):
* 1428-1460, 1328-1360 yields 3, 40.7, 38.5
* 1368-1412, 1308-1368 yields -13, 40.4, 40.4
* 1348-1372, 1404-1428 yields 8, 38.2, 44.8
